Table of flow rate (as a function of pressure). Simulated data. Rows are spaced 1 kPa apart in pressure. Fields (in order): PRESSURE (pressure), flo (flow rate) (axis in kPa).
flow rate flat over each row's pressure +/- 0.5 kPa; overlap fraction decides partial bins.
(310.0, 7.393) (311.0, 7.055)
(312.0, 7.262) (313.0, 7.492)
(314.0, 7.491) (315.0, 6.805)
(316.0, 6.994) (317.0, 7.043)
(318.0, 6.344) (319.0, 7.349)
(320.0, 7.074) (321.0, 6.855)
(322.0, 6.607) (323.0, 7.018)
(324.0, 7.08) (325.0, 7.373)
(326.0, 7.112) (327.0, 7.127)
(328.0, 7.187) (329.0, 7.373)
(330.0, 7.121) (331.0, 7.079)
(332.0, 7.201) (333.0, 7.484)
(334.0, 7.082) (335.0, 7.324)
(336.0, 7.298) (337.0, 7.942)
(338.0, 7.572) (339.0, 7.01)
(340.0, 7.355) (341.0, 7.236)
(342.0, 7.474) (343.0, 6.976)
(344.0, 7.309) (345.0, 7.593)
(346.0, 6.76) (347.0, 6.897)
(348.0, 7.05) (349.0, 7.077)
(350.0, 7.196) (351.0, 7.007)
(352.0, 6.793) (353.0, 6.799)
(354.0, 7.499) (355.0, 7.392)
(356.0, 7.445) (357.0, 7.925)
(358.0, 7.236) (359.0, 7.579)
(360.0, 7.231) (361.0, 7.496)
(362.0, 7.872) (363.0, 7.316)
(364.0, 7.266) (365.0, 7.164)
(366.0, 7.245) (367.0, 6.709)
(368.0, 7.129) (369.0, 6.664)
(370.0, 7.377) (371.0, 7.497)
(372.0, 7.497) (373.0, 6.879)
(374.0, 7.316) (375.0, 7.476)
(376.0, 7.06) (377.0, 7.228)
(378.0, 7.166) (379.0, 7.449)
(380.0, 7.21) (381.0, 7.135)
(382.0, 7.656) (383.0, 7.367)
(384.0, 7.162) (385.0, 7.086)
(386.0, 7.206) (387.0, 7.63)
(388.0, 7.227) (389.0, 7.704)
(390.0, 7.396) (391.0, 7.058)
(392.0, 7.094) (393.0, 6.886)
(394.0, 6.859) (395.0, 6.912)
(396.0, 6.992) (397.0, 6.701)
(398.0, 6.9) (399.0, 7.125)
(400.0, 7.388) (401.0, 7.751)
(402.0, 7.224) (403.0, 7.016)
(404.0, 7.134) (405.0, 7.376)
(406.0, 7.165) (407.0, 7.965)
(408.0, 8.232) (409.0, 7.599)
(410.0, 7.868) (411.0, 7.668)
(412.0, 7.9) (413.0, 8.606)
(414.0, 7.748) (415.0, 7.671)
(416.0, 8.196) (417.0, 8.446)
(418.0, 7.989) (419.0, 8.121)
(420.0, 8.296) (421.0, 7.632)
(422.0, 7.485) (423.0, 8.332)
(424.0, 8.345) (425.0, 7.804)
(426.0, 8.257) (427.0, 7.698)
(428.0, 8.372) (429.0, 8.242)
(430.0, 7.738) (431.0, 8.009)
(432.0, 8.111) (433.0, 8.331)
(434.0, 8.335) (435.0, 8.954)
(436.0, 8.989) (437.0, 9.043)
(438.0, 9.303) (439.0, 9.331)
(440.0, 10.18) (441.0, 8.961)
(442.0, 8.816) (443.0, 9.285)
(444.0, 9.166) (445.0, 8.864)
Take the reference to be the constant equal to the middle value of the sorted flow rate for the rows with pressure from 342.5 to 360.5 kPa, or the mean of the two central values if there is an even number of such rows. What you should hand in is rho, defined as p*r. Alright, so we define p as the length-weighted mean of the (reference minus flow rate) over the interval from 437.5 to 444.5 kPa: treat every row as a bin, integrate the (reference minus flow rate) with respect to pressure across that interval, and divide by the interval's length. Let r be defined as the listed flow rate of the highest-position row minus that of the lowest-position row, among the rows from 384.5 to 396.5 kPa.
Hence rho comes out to 0.20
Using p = -2.08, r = -0.09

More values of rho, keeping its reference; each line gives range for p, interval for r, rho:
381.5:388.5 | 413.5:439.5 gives -0.19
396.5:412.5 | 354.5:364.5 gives 0.03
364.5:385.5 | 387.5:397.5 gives 0.00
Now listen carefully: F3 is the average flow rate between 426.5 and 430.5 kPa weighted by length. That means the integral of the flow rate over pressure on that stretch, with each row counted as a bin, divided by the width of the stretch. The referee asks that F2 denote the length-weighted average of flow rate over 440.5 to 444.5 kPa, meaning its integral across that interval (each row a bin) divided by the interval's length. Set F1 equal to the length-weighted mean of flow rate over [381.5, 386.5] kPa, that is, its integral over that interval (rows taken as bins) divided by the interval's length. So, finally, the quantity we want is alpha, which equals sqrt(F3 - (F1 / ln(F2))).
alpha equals 2.17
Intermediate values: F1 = 7.30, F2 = 9.1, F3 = 8.01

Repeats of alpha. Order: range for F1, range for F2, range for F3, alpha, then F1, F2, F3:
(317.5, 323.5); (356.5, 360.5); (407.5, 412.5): 2.11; 6.87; 7.5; 7.85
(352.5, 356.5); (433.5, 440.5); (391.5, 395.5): 1.91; 7.28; 9.2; 6.94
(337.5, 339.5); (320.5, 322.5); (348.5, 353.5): 1.77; 7.29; 6.7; 6.97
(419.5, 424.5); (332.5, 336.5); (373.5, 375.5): 1.83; 8.02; 7.3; 7.40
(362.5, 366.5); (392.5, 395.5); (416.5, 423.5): 2.07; 7.25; 6.9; 8.04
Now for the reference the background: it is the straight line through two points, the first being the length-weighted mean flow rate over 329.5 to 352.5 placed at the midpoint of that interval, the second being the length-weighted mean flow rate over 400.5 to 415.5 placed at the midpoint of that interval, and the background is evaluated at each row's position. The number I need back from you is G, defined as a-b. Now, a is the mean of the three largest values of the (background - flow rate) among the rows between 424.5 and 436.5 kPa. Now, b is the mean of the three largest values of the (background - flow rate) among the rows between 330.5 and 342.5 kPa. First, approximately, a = 0.05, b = 0.1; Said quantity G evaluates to -0.1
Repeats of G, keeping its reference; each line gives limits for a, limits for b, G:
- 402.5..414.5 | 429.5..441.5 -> 0.7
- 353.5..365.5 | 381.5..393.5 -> -0.4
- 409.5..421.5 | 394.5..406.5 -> -0.7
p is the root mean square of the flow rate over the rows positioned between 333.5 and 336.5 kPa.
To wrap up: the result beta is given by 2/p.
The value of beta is 0.276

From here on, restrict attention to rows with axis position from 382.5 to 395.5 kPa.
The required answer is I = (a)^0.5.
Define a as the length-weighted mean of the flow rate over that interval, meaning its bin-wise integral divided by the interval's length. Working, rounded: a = 7.20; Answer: 2.68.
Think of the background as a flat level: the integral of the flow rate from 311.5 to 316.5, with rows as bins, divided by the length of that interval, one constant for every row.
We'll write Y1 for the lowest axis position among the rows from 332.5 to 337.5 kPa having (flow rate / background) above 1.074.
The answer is 337.0 kPa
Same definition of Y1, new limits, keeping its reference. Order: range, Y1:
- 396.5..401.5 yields 401.0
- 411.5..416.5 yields 412.0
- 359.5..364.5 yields 362.0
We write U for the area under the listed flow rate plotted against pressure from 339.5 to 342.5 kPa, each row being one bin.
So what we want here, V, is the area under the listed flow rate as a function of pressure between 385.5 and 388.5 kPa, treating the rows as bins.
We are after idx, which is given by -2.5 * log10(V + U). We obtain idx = -4.11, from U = 22.1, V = 22.1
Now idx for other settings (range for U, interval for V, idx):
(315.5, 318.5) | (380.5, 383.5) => -4.07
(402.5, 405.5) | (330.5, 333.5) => -4.09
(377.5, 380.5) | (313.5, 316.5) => -4.09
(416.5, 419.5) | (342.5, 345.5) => -4.17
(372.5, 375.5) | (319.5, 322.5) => -4.06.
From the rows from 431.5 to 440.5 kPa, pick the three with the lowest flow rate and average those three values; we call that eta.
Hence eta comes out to 8.26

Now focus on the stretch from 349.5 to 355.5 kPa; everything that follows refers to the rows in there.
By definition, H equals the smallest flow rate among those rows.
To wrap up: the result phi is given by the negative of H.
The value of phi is -6.79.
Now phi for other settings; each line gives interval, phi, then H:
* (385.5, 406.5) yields -6.70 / 6.701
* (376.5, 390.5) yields -7.09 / 7.086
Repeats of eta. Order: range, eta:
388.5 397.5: 6.82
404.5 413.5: 7.38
